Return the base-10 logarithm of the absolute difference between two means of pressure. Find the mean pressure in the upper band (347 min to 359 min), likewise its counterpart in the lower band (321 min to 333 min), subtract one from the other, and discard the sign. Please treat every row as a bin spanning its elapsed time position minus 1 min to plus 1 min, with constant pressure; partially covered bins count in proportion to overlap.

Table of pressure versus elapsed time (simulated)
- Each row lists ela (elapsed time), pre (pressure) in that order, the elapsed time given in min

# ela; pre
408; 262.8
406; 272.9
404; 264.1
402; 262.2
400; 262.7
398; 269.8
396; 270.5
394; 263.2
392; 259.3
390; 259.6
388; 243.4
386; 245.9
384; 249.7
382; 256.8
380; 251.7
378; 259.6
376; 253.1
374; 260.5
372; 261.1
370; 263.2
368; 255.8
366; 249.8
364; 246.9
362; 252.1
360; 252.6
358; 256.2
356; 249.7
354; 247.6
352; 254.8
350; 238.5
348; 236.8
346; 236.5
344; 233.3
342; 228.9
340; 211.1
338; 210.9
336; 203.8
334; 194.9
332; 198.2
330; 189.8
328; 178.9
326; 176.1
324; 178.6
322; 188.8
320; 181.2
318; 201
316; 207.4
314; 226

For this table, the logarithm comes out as 1.8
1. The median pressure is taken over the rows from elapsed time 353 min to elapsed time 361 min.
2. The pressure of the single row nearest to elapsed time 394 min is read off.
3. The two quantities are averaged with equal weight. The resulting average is 257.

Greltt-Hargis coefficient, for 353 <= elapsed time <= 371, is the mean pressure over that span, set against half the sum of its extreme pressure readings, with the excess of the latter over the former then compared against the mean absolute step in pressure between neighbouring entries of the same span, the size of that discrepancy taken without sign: 1.9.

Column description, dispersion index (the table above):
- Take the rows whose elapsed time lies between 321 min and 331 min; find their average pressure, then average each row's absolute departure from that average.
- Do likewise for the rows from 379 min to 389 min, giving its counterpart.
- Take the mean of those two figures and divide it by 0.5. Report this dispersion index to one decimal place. 9.4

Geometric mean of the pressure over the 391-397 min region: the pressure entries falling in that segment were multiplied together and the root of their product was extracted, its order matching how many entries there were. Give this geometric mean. 264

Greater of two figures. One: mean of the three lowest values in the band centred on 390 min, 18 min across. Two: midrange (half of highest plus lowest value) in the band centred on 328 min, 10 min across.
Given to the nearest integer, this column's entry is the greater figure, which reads 246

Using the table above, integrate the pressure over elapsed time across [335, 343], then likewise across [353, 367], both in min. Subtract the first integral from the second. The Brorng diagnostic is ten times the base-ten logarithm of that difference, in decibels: 33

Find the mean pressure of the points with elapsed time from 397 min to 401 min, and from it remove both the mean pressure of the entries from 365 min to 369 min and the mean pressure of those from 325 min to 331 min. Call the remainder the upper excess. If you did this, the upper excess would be -168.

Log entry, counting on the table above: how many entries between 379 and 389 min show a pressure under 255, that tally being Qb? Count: 4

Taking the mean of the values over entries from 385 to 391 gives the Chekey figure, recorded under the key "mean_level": 250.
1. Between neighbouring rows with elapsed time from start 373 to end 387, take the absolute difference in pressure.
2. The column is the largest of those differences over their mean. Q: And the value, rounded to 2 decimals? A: 1.25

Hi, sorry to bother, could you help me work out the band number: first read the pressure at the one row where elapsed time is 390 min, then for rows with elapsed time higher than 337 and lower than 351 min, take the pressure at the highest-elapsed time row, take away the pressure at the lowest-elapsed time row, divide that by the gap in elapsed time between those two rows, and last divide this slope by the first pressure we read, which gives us 0.009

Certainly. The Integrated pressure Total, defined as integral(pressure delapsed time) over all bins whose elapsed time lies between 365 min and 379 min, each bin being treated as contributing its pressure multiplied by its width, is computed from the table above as 3606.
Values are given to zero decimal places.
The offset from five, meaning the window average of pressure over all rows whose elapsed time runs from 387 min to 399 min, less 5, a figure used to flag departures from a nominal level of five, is 256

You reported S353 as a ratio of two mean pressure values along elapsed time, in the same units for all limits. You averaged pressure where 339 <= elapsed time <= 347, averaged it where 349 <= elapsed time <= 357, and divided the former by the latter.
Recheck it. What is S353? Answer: 0.92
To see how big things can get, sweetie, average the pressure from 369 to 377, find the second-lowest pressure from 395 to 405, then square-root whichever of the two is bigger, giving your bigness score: 16.2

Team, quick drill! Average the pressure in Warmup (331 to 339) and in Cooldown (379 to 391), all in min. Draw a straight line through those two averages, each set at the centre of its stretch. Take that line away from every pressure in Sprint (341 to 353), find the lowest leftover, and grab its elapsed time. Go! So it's 342 min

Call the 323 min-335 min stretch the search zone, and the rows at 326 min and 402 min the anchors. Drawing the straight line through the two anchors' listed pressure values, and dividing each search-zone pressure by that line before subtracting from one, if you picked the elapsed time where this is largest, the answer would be 326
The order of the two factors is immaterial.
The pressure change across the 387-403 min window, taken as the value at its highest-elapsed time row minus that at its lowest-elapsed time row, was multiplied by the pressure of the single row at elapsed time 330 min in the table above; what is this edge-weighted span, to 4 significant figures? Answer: 3568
